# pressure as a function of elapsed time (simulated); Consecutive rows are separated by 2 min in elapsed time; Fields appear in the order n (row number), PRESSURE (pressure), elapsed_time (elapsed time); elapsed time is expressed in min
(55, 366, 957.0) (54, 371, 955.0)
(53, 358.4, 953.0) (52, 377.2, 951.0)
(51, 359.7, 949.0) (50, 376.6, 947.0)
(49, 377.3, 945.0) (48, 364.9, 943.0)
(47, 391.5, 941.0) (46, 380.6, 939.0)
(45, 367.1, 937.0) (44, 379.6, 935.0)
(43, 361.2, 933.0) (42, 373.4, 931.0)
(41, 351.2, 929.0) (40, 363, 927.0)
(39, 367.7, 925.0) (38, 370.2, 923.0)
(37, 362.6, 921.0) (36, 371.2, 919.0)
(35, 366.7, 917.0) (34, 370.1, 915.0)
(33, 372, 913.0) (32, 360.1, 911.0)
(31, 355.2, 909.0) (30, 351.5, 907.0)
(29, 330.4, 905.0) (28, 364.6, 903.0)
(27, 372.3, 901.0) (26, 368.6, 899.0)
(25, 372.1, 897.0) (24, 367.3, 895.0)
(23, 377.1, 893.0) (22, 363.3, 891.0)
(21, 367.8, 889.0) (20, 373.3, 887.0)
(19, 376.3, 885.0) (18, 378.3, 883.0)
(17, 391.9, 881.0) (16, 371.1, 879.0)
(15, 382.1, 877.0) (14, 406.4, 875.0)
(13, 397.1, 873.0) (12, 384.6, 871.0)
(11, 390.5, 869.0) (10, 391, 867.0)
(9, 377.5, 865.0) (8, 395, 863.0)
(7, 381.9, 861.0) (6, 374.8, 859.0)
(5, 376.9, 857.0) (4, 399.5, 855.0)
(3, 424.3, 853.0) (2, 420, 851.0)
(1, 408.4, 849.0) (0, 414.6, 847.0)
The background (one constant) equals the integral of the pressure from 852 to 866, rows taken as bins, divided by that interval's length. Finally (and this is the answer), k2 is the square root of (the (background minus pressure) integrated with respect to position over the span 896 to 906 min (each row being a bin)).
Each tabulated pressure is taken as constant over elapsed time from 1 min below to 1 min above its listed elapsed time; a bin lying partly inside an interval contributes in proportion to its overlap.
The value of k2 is 17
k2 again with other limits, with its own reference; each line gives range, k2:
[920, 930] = 16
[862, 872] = 5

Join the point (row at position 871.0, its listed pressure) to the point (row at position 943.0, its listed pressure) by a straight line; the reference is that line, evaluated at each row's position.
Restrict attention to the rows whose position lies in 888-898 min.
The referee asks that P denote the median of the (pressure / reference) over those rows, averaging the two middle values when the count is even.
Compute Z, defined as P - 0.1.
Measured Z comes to 0.87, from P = 0.97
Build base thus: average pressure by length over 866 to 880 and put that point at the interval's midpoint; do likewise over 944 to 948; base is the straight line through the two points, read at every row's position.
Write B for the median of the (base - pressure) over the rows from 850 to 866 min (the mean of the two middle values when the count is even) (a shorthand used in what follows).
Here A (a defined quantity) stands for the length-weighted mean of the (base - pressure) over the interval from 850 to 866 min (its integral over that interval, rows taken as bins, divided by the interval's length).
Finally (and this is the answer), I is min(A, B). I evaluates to -2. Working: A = -2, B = 2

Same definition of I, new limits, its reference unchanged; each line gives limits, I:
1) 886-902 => 15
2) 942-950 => 6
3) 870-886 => 2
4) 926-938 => 13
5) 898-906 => 18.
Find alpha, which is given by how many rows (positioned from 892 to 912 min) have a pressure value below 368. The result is 6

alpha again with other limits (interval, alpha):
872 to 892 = 2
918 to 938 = 6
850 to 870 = 0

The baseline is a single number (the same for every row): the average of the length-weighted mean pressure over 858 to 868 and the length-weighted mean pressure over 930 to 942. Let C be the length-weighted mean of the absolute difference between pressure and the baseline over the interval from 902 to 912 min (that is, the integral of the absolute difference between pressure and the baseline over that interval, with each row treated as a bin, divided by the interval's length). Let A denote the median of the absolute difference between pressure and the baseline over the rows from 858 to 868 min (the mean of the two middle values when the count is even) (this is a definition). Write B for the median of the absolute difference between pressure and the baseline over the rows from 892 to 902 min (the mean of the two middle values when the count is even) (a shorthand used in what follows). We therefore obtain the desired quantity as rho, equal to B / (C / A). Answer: 1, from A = 5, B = 8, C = 27.4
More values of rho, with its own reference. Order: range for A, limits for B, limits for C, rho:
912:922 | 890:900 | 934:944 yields 13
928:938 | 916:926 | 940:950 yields 15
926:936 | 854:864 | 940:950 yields 8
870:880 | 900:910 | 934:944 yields 27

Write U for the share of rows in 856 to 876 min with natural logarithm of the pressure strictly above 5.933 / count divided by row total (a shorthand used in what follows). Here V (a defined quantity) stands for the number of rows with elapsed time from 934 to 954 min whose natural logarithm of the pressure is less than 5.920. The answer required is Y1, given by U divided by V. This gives 0.20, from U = 0.80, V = 4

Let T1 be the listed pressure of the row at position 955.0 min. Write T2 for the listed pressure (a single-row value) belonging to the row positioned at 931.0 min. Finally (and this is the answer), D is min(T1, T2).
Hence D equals 371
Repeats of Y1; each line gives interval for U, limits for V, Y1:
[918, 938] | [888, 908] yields 0.01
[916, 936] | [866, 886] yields 0.10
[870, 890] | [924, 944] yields 0.10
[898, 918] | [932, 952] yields 0.00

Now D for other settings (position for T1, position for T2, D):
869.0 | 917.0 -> 367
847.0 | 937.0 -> 367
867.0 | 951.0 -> 377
